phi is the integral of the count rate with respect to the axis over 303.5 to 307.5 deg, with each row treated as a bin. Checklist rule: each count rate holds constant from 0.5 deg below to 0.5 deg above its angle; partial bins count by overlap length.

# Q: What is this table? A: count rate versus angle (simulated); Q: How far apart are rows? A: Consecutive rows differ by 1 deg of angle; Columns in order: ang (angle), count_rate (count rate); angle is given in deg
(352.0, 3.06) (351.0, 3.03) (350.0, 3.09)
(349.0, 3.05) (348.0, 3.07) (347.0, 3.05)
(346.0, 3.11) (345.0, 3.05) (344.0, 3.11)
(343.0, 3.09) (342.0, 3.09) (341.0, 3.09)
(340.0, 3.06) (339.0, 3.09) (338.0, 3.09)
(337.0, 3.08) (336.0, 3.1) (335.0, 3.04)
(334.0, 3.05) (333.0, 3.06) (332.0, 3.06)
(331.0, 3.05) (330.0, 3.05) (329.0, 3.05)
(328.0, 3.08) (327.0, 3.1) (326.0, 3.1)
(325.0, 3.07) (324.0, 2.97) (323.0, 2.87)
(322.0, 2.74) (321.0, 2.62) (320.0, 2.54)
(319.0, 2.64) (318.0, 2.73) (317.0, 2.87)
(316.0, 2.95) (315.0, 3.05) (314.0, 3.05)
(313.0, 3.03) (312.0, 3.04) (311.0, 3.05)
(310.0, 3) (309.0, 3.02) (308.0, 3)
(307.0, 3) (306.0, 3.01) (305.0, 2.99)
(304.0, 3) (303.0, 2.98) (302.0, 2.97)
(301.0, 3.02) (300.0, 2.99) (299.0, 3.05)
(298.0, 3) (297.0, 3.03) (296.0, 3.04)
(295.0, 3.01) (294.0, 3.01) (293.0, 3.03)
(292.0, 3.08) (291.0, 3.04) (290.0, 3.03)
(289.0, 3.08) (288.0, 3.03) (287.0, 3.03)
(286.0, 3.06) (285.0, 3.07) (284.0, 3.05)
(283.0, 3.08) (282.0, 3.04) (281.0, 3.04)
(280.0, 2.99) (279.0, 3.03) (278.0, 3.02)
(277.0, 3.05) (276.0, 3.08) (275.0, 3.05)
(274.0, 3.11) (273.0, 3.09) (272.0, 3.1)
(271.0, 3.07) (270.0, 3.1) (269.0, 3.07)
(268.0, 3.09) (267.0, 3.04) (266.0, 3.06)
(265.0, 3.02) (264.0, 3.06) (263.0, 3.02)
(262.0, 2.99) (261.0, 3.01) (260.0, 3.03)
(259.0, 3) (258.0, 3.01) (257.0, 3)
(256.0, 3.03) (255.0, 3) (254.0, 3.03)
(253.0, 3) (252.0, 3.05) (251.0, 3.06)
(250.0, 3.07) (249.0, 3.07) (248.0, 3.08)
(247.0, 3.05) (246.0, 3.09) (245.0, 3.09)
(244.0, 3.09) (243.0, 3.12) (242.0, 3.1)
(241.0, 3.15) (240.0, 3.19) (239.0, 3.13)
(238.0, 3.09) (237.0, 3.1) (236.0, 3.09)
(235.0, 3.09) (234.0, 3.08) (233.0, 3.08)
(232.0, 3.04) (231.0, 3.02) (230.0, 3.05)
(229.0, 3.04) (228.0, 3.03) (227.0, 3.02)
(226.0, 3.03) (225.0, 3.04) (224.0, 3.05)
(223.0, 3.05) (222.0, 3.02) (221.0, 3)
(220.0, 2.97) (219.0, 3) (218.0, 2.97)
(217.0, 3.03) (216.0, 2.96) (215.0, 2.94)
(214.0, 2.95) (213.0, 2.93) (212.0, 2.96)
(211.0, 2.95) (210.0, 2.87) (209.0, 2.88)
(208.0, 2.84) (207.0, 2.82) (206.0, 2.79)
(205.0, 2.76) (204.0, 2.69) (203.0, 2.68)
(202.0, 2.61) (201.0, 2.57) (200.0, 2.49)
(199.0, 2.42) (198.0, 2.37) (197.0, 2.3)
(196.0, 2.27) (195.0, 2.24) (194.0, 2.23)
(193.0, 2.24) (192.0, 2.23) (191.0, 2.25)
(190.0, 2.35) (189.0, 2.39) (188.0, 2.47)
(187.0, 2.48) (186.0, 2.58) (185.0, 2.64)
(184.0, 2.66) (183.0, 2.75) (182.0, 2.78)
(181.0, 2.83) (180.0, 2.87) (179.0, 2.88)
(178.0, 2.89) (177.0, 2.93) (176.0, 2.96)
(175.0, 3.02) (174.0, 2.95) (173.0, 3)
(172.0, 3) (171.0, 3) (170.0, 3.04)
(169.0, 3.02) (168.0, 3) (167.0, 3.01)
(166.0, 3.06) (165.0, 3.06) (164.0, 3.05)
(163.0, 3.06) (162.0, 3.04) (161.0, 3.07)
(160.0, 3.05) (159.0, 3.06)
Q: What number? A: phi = 12.0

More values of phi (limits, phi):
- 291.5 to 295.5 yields 12.1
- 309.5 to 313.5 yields 12.1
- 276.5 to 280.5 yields 12.1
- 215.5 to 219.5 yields 12.0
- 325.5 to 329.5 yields 12.3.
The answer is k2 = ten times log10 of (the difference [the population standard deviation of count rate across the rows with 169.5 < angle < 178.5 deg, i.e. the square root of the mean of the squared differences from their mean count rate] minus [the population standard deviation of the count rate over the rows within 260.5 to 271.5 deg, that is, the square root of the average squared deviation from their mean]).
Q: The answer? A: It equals -19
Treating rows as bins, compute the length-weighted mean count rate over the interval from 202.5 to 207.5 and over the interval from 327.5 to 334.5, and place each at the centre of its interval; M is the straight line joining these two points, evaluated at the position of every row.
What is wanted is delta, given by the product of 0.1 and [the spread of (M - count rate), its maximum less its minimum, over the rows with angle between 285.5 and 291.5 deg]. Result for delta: 0.0052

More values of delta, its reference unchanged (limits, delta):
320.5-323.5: 0.0245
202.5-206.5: 0.0103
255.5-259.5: 0.0037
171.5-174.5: 0.0055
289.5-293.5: 0.0052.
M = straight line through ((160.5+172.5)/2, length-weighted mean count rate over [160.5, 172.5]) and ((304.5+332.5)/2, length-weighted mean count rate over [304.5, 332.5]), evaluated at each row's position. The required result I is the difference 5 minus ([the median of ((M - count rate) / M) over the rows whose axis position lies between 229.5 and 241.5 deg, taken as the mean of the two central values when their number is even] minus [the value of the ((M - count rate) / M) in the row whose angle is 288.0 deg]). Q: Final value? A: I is 5.01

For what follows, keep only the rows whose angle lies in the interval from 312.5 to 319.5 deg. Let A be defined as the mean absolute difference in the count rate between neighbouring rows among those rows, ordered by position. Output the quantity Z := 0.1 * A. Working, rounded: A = 0.072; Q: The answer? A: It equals 0.0072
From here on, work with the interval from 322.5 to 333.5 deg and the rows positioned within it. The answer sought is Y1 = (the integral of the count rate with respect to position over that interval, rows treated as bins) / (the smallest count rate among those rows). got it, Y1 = 11.66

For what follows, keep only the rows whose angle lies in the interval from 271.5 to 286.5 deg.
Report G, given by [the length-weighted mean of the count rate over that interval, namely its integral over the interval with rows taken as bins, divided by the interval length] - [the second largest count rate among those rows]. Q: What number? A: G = -0.043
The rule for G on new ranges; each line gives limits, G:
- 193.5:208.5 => -0.281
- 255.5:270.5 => -0.055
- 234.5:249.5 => -0.048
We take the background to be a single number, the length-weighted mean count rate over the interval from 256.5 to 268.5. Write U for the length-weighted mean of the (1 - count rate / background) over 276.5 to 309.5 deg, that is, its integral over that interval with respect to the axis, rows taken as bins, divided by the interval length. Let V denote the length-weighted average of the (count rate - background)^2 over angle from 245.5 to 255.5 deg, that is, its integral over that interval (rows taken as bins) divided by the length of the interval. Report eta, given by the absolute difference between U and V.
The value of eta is 0.00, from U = 0.000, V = 0.001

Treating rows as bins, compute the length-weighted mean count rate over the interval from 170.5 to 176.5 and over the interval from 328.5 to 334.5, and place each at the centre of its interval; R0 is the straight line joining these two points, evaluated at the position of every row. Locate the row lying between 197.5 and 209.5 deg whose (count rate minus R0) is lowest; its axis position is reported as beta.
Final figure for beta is 198.0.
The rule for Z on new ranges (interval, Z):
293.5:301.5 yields 0.0030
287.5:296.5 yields 0.0031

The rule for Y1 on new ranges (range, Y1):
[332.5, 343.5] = 11.13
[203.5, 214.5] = 11.69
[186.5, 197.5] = 11.41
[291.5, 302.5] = 11.19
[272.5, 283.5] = 11.23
